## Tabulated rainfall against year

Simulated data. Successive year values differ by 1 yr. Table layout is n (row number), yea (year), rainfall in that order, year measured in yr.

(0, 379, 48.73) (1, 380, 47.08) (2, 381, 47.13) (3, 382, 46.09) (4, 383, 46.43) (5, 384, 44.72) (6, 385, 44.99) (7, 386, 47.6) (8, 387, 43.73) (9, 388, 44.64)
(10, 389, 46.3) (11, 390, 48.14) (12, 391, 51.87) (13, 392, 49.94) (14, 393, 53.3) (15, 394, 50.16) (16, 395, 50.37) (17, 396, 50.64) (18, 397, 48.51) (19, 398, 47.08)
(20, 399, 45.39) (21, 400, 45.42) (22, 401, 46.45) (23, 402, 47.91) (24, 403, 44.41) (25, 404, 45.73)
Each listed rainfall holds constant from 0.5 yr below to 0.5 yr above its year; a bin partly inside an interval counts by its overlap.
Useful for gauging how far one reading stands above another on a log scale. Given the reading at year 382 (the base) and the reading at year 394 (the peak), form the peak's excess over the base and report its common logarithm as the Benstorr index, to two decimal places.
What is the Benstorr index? 0.61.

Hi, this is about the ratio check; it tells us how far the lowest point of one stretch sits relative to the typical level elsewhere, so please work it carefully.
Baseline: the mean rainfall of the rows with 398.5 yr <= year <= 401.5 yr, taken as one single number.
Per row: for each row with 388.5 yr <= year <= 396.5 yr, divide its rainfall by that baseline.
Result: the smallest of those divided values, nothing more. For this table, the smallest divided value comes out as 1.01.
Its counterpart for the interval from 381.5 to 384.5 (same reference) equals 0.98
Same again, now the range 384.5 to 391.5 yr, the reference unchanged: 0.96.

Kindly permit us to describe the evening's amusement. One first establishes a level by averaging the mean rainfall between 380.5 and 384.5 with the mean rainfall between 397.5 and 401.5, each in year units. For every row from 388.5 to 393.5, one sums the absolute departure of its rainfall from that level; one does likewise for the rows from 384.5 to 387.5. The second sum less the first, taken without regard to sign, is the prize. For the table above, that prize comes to 14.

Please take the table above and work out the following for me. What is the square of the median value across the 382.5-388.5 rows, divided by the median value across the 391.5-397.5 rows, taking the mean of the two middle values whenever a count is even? 40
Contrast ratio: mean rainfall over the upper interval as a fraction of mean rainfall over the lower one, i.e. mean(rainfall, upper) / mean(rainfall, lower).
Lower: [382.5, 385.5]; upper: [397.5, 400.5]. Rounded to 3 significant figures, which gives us 1.01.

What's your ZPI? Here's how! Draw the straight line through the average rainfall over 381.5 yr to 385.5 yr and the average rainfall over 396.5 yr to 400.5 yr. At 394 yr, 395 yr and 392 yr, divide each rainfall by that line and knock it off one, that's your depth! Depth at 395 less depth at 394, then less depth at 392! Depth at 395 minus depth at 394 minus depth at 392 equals 0.08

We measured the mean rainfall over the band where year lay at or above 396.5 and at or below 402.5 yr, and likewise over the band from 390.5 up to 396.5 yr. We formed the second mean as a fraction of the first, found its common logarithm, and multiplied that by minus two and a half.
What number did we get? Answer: -0.094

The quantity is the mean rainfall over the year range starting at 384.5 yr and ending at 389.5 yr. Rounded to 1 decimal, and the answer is 45.5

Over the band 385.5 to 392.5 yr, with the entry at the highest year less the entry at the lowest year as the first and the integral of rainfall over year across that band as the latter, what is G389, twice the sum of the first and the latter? 669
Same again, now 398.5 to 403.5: 457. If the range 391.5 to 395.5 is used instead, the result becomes 408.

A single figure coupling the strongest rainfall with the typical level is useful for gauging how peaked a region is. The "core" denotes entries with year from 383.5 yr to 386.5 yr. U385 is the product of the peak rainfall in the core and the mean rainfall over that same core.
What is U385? 2179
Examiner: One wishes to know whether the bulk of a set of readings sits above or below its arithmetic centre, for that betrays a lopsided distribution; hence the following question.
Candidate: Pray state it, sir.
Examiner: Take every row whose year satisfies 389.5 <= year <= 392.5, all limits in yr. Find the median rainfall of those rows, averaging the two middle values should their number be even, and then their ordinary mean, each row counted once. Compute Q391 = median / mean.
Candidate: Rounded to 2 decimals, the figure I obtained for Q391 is 1.00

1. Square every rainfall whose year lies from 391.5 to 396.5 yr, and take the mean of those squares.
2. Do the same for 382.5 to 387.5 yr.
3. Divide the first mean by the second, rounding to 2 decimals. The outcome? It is 1.25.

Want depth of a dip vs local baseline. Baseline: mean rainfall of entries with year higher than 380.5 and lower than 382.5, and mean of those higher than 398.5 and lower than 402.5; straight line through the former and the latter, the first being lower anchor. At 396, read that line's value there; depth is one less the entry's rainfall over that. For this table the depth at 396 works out -0.092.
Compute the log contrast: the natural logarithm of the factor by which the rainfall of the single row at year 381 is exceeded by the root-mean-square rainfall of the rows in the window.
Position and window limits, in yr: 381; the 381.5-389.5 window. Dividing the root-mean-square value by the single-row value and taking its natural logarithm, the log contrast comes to -0.033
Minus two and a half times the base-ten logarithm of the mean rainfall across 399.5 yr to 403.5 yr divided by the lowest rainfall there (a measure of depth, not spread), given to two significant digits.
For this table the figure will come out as -0.039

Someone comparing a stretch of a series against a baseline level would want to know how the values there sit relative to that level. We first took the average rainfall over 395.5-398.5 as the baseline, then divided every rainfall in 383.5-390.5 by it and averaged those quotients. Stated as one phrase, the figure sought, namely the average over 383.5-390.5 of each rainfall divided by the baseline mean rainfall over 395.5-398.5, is 0.94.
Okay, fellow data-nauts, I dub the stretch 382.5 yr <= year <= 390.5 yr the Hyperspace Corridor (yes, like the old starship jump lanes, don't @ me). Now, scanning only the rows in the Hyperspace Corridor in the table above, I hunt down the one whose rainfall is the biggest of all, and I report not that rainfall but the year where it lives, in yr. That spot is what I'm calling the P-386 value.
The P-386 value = 390 yr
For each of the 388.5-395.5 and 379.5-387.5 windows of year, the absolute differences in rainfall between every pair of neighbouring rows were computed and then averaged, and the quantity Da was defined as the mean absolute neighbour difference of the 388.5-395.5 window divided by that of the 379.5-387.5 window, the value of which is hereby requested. 1.68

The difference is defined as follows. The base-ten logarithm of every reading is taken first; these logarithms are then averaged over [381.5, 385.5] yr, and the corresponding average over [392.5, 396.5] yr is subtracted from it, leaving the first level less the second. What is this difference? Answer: -0.050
